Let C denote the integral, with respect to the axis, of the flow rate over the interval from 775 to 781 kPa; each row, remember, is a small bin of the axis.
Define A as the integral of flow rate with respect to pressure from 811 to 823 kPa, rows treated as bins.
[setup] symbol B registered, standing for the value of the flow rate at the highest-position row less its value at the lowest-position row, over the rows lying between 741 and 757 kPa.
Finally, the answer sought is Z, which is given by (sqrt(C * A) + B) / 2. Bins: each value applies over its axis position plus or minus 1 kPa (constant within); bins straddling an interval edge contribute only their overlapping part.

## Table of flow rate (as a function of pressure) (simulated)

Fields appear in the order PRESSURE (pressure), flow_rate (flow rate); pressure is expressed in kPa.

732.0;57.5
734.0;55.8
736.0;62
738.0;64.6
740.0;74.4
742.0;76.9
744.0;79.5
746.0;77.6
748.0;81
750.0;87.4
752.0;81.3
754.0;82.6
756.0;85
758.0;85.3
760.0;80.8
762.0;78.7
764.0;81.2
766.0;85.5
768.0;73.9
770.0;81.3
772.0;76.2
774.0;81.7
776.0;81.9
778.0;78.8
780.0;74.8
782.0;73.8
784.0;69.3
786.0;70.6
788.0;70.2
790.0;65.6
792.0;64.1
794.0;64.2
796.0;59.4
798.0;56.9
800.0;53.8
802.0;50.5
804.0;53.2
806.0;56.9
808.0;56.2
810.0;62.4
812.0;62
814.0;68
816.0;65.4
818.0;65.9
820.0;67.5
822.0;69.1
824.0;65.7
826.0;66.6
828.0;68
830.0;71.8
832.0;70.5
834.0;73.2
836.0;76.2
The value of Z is 310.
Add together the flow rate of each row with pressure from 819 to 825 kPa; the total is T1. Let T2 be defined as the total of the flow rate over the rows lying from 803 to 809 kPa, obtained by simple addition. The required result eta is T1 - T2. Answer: 36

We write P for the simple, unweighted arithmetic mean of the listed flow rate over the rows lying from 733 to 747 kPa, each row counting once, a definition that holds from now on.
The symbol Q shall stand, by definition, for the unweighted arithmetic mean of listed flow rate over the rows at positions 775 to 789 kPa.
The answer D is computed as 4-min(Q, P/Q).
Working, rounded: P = 70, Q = 74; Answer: 3.06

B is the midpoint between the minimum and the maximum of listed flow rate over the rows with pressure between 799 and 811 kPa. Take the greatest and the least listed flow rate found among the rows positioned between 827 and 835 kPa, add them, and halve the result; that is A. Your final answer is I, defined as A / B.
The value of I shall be 1.3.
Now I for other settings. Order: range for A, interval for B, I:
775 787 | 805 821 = 1.2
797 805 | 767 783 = 0.7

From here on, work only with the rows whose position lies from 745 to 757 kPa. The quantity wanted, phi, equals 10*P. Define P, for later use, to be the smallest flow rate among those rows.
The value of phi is 776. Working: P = 77.6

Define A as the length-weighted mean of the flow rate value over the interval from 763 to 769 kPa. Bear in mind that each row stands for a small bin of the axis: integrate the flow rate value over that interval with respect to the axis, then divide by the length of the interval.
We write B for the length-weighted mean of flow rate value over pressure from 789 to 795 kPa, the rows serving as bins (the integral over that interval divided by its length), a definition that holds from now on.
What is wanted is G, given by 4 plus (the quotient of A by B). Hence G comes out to 5.24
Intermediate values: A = 80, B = 65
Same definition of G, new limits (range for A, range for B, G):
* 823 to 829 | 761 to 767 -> 4.82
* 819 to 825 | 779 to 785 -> 4.93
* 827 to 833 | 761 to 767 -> 4.86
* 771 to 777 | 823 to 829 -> 5.20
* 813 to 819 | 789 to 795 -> 5.03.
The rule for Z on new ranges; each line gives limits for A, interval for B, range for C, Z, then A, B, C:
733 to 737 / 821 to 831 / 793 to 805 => 201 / 236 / 3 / 676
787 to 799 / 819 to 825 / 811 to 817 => 272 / 761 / -2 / 391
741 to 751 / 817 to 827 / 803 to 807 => 211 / 805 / 1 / 220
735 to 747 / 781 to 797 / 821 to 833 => 416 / 870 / -14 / 823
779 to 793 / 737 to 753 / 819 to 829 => 414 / 977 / 17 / 674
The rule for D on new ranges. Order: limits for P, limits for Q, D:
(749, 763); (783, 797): 2.75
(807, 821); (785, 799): 3.01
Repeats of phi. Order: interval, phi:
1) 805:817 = 562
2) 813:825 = 654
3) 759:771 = 739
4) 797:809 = 505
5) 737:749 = 646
